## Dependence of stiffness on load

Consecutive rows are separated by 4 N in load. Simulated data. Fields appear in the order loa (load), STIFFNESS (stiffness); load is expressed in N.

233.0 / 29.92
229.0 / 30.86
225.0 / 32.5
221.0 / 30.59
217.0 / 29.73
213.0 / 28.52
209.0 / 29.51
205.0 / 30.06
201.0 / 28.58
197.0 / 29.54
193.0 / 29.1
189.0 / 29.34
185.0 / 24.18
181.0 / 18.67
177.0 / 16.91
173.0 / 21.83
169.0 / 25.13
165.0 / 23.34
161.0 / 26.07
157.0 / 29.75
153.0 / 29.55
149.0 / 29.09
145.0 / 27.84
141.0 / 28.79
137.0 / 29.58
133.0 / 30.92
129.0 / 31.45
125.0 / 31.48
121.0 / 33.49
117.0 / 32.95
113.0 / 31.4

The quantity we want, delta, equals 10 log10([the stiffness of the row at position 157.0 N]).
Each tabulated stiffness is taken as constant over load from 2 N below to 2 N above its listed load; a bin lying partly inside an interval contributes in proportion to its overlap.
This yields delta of 14.7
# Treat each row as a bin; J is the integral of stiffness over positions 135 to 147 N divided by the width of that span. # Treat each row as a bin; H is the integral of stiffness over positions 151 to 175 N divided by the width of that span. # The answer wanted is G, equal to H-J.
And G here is -3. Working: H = 26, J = 28.7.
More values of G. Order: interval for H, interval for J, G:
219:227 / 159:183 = 10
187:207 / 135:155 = 0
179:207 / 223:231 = -5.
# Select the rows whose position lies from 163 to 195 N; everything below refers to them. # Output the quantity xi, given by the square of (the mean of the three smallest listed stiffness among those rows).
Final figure 366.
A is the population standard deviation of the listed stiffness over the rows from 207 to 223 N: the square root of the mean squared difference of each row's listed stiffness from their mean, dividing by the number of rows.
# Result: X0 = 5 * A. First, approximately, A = 0.7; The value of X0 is 4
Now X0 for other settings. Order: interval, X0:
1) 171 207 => 24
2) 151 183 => 22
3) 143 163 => 7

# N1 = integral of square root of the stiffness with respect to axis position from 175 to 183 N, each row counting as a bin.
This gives 33.7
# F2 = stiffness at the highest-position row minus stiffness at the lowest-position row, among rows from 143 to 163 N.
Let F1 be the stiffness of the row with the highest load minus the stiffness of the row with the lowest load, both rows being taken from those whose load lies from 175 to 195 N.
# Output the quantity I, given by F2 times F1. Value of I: -22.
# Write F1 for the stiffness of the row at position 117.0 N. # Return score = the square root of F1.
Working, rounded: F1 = 32.95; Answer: 5.74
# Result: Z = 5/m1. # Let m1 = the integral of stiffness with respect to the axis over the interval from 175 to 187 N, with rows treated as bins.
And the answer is 0.0209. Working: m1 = 239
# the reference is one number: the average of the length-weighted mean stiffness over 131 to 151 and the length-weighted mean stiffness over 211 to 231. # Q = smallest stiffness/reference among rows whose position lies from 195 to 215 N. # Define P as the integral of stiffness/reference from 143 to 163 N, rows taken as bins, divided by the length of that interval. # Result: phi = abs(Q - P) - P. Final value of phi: -0.952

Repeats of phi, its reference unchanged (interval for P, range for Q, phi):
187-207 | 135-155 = -0.933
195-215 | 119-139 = -0.969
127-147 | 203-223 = -0.956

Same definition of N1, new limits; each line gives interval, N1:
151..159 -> 43.6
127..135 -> 44.7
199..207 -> 43.3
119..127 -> 45.6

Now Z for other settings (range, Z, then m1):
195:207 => 0.0142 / 353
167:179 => 0.0196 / 255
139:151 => 0.0146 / 343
